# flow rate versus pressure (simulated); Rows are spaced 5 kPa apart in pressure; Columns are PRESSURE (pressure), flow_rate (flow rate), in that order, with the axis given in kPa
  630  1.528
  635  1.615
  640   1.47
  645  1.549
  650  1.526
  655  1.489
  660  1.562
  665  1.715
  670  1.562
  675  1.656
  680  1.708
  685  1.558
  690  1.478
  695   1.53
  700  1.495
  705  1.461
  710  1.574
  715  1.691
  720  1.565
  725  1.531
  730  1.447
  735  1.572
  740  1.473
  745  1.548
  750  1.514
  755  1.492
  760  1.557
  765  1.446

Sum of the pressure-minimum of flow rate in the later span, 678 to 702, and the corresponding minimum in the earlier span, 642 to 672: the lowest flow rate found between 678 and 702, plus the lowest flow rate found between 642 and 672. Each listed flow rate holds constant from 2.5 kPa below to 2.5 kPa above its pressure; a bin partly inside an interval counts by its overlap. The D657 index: 2.97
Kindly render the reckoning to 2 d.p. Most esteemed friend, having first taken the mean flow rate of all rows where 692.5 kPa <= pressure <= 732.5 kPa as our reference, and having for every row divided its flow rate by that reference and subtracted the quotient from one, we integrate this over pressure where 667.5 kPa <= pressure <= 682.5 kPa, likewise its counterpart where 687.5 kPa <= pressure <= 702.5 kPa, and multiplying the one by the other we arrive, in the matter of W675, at -0.36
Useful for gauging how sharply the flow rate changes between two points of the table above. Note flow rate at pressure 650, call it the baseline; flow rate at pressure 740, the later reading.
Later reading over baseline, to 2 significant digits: 0.97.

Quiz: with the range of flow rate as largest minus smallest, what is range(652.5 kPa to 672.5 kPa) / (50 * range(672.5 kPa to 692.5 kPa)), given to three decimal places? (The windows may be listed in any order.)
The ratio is 0.020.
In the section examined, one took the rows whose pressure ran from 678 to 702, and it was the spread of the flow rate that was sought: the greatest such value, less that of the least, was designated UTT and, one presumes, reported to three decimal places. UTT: 0.230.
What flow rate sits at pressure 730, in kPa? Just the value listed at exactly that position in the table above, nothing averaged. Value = 1.447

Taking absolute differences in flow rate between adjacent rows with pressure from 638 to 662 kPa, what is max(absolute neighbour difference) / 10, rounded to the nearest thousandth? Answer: 0.008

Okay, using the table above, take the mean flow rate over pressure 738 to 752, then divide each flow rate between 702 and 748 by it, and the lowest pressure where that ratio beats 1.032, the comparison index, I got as 710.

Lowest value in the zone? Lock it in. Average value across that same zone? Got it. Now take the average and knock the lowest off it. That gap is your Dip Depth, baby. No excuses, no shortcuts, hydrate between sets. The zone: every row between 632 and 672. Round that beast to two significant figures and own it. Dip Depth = 0.091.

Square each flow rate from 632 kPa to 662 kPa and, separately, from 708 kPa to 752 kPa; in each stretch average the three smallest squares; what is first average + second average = 4.42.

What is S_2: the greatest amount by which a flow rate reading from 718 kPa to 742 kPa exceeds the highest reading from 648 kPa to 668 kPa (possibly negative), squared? 0.020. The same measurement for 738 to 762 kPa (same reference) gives 0.025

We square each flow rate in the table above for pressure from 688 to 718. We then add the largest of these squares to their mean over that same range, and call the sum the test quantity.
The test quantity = 5.2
